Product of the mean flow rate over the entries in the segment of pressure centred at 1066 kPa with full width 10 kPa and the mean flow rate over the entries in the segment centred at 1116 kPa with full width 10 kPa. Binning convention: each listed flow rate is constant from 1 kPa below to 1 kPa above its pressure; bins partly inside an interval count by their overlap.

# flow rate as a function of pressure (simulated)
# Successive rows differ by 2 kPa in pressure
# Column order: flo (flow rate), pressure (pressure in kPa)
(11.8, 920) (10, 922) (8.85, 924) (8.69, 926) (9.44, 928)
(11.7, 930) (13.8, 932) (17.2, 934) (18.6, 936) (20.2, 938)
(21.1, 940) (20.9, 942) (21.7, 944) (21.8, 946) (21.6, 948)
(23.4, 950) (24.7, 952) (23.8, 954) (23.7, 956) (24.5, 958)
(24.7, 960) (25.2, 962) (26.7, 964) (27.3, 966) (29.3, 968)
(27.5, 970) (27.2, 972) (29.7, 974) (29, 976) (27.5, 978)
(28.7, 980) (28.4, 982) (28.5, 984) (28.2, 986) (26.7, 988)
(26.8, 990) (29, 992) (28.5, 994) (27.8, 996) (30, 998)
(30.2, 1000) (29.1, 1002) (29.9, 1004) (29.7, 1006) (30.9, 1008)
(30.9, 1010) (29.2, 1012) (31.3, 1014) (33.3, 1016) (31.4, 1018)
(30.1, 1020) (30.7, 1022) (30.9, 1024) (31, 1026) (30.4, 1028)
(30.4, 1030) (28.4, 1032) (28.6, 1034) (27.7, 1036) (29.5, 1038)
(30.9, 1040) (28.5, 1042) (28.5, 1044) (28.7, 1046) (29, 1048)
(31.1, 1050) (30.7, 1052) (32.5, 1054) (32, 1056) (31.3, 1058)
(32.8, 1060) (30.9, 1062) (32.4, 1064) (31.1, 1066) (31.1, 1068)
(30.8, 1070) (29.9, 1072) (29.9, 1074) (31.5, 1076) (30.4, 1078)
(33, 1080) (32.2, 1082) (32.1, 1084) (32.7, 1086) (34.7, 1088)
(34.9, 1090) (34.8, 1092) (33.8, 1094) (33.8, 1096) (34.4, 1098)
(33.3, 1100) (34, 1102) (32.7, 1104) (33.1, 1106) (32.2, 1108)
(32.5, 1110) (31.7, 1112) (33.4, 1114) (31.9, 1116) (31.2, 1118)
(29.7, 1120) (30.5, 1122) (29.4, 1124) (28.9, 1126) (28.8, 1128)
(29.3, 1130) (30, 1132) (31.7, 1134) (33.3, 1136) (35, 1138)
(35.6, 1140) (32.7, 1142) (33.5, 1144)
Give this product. 987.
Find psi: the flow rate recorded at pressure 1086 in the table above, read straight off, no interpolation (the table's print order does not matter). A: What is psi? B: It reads 32.7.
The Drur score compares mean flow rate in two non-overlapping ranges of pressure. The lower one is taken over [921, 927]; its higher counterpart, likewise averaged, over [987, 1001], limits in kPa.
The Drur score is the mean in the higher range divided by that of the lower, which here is 3.10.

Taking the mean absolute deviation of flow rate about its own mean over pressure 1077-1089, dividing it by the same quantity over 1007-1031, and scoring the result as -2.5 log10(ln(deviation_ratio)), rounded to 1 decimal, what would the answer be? 0.8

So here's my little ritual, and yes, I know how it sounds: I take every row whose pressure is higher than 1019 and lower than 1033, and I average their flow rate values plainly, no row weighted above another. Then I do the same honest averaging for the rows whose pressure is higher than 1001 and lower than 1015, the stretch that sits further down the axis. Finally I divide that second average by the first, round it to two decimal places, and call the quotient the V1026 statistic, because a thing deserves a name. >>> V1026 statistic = 1.00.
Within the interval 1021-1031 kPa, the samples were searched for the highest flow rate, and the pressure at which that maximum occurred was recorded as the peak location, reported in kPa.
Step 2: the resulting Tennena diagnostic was 1026 kPa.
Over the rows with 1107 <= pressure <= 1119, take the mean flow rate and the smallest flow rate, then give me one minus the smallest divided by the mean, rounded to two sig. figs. 0.030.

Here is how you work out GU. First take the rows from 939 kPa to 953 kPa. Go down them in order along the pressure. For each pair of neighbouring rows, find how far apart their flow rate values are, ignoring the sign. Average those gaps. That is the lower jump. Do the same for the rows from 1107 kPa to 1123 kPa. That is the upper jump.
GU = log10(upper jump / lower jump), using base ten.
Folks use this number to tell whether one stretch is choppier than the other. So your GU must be 0.15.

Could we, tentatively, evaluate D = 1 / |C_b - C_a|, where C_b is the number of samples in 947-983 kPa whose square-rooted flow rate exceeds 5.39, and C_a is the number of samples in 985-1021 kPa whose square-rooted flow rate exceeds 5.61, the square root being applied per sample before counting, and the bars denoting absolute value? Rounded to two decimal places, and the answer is 1.00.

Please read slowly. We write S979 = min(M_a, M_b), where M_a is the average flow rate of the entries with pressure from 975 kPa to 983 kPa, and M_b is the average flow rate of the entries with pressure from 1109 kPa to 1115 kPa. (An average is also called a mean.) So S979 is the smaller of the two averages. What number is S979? 28.4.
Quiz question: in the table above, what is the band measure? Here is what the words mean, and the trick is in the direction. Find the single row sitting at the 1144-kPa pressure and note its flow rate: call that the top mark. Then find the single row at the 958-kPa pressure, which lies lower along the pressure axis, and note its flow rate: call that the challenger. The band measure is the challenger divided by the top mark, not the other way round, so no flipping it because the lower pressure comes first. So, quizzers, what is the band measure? 0.7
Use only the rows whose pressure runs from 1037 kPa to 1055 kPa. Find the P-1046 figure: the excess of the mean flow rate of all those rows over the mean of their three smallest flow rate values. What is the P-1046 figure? 1.37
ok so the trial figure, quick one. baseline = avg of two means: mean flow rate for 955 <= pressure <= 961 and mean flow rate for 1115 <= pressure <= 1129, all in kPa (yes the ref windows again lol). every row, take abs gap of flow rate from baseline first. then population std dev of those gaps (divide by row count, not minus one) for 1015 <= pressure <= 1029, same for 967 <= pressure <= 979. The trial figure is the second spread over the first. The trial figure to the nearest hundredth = 1.02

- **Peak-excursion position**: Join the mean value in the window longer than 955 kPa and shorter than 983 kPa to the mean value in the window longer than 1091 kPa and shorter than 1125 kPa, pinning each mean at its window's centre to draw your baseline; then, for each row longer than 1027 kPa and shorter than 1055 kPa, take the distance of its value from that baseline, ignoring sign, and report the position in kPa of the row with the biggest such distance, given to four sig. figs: 1054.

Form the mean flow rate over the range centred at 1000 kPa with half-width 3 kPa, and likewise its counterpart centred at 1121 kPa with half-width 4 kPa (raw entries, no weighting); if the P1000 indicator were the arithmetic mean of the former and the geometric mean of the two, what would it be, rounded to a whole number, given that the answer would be 30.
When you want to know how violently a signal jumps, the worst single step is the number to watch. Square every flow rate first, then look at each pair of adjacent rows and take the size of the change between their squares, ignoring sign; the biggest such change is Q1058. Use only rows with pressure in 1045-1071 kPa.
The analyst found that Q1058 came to 126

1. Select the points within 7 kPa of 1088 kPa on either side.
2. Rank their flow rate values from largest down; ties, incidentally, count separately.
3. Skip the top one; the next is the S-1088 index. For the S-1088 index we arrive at 34.8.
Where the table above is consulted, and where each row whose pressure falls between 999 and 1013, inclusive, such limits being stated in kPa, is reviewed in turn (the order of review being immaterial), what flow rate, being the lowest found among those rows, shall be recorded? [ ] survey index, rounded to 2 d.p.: 29.10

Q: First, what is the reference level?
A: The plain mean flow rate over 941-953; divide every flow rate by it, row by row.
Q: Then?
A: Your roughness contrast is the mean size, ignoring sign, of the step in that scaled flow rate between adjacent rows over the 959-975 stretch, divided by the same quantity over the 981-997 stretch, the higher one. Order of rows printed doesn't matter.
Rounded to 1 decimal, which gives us 1.7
